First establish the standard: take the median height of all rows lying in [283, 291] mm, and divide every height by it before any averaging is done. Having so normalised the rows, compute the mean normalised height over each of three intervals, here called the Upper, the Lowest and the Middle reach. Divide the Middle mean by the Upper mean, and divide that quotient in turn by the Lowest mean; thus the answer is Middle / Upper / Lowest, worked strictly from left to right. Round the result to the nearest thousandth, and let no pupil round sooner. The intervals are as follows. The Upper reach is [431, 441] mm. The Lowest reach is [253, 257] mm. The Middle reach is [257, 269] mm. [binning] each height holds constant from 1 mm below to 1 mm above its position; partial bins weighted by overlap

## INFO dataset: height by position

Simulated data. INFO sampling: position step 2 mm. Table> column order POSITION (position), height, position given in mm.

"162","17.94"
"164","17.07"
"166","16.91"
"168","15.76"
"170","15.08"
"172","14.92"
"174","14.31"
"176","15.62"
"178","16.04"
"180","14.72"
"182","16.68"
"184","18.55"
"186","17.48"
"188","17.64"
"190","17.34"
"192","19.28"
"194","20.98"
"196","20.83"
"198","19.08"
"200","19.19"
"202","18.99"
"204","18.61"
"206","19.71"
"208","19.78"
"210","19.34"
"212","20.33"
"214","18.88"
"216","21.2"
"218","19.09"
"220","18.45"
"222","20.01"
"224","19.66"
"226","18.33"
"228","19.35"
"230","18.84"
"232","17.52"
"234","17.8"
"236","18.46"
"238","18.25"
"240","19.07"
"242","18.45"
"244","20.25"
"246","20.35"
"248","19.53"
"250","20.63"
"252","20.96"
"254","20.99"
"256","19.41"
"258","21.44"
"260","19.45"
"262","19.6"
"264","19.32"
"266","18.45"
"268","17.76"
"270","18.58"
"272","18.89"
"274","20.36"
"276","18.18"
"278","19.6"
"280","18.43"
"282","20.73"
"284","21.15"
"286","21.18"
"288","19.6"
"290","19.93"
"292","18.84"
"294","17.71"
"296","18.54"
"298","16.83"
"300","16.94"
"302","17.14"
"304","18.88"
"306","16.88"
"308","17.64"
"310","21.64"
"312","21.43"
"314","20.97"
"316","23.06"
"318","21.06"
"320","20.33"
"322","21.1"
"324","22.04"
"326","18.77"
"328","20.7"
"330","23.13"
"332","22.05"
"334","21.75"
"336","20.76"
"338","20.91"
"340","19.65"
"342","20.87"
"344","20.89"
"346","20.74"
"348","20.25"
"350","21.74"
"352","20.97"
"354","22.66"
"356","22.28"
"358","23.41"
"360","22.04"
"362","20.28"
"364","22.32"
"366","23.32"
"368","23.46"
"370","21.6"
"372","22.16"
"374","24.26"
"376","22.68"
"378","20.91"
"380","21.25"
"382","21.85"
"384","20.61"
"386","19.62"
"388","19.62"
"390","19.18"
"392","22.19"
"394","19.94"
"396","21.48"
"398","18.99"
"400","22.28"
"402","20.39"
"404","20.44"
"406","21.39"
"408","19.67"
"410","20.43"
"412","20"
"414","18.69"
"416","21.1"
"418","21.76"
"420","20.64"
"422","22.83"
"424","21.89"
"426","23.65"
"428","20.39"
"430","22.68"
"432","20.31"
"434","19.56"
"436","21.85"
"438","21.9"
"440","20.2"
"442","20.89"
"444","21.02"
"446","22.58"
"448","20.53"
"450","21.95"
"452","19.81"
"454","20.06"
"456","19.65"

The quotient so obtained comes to 0.947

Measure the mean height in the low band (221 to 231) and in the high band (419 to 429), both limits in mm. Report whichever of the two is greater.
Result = 21.9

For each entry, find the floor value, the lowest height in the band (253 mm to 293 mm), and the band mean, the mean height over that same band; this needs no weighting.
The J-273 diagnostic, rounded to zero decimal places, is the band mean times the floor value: 348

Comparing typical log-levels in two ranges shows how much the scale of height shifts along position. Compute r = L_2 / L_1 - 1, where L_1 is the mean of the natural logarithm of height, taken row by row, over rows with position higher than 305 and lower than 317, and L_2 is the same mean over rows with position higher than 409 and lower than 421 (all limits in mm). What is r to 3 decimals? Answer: 0.004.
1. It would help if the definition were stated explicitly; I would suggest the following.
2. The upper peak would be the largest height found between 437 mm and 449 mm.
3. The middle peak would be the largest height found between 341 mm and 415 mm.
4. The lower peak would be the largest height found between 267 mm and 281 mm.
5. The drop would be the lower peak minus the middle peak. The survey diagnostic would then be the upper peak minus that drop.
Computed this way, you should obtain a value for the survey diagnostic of 26.5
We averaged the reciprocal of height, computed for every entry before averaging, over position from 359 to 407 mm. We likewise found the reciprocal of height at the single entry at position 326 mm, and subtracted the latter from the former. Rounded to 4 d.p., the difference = -0.0062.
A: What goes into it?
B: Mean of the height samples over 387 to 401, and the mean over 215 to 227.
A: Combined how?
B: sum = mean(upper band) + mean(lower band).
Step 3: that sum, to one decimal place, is 40.0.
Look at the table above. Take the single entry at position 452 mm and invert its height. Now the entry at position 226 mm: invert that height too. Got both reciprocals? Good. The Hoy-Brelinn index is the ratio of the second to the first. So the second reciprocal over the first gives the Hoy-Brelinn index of 1.08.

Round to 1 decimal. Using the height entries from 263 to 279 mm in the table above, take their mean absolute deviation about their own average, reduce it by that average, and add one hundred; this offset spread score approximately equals 81.8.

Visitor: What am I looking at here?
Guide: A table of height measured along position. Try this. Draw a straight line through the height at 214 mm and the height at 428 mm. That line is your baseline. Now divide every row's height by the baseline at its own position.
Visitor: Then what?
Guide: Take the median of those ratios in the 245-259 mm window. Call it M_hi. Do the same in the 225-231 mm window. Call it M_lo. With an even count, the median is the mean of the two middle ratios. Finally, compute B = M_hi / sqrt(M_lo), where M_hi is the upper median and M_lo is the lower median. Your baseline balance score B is 1.083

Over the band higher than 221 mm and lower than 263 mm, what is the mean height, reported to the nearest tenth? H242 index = 19.4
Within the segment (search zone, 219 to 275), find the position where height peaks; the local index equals 258 mm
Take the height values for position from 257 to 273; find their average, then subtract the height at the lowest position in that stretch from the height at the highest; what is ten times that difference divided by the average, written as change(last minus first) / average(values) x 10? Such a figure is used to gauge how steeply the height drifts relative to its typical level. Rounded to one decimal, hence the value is -1.3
